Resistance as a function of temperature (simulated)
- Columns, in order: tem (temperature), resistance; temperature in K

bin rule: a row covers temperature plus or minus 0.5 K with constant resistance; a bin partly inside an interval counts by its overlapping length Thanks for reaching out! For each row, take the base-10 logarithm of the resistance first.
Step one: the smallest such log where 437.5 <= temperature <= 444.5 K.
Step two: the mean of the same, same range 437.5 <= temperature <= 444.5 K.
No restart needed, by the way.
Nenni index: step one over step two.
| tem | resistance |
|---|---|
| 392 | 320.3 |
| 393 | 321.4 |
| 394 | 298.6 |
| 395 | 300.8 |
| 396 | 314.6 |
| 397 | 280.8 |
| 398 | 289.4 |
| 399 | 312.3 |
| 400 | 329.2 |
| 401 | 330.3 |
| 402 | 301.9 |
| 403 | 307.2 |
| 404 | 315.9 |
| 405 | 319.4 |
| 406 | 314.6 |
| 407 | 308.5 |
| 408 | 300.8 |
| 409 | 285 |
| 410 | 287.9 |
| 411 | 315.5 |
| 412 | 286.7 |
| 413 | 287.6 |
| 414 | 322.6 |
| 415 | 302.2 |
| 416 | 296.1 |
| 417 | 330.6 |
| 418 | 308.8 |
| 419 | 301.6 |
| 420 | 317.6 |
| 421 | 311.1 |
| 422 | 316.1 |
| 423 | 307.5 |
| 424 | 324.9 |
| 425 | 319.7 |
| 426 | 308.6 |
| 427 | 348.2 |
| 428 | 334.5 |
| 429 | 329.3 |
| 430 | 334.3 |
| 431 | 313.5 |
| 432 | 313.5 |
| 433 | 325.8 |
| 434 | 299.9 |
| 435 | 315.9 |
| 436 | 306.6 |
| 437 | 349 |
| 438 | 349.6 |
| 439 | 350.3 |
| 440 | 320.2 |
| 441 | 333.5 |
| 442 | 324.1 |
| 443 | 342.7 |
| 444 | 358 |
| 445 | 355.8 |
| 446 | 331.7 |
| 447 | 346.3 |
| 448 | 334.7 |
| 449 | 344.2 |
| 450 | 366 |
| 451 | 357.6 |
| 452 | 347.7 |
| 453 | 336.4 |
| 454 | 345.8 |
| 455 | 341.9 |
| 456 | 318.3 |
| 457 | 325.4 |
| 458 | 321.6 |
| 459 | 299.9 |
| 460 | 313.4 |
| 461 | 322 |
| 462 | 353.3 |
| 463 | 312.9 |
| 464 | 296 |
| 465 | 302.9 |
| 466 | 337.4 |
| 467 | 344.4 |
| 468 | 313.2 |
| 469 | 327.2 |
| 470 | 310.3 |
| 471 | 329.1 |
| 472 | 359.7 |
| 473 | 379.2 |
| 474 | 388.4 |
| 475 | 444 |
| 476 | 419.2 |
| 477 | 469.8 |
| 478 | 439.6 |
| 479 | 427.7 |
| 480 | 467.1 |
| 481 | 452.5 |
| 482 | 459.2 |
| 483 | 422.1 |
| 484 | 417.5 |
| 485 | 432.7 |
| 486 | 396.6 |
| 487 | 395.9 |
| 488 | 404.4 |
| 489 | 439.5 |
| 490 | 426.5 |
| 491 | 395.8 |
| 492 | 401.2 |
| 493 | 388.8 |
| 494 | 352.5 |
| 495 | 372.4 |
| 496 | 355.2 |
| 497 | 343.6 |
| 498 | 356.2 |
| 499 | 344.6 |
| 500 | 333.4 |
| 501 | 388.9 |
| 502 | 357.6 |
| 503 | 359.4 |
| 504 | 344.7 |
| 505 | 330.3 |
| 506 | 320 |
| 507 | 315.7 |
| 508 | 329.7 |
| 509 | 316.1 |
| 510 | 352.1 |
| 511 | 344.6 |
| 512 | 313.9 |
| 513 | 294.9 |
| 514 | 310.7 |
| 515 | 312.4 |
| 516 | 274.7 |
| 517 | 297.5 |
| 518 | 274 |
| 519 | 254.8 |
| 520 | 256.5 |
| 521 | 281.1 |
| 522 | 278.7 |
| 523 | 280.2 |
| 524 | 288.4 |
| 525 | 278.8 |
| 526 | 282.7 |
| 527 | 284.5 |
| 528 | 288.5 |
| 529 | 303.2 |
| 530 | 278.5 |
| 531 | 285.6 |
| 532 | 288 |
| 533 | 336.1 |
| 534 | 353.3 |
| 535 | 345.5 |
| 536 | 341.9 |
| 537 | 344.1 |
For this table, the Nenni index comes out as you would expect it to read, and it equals 0.990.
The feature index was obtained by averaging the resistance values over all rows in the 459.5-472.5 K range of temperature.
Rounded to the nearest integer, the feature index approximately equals 325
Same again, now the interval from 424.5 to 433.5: 325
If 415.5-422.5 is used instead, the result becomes 312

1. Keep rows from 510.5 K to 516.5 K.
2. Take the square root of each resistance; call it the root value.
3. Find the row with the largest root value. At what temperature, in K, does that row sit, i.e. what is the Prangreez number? 511 K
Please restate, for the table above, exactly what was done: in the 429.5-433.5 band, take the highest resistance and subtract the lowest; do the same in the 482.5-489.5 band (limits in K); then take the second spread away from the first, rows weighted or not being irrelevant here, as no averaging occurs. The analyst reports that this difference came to -23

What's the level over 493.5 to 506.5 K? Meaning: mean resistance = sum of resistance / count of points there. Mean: 351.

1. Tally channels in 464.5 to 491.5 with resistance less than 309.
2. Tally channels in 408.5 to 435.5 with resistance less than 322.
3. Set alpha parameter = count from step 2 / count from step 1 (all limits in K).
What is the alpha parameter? 19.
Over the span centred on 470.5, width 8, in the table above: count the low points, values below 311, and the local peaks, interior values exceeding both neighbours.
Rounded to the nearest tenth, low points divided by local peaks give 1.0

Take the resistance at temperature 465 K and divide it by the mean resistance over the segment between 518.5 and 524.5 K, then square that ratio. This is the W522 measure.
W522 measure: 1.2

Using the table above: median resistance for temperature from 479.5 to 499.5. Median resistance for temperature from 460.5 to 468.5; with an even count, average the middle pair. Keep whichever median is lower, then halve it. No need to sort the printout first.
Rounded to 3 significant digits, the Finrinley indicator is 159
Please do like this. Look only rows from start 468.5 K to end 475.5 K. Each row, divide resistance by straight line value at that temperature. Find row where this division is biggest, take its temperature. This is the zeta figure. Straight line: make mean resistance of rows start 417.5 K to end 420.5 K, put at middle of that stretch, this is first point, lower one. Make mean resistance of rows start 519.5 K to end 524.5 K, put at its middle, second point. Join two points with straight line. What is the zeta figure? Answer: 475 K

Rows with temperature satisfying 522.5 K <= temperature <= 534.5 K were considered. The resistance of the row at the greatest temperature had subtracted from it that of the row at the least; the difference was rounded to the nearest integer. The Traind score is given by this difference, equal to 73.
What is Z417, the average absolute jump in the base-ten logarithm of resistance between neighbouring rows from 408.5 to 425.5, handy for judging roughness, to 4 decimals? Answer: 0.0214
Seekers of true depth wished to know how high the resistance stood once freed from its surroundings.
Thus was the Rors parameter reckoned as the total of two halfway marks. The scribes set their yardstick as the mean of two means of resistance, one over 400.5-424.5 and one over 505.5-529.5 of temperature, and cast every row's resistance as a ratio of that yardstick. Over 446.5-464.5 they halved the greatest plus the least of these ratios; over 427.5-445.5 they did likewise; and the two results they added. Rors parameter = 2.18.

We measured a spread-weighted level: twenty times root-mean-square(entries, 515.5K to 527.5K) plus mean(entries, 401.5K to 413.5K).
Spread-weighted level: 5861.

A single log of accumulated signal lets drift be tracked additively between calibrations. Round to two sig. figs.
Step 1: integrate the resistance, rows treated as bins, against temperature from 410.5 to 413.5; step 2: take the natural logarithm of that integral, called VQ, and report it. 6.8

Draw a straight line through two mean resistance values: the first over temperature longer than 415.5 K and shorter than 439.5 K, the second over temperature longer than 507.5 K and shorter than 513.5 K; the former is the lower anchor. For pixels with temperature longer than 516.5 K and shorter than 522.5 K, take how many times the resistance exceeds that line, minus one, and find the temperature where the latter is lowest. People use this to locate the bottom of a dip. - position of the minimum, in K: 519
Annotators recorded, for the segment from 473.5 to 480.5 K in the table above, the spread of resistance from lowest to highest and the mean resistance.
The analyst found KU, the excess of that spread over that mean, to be -355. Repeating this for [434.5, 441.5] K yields -288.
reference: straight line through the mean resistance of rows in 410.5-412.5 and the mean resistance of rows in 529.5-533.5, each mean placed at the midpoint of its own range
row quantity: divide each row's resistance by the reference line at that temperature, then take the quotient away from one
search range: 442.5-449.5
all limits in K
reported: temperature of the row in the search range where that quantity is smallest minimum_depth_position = 444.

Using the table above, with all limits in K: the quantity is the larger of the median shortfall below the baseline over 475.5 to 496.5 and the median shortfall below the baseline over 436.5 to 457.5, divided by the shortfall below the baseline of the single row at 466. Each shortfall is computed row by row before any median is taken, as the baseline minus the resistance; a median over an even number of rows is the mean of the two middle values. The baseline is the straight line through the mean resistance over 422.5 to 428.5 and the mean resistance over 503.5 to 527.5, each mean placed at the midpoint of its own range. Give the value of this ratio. 1.1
